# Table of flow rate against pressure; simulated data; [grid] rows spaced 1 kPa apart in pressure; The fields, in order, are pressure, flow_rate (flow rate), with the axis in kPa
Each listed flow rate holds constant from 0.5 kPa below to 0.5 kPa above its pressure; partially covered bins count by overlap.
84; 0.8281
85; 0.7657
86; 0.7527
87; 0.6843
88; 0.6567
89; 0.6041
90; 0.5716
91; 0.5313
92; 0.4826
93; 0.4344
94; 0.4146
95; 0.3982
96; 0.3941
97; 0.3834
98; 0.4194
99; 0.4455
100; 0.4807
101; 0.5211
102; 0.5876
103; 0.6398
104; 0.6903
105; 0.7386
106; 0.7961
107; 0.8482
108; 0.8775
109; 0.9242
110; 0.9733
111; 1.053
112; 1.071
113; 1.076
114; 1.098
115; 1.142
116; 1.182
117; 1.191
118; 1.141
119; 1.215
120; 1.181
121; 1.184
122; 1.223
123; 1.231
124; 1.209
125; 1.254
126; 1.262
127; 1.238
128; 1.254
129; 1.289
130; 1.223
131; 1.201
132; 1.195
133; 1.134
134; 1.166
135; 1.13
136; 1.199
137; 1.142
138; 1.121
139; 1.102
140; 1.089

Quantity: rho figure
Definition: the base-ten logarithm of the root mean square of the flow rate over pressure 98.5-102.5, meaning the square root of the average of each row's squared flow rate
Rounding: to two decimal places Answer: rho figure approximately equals -0.29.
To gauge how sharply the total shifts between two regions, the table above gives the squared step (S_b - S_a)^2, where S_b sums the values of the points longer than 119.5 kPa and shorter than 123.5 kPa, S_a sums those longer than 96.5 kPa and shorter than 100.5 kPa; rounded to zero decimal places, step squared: 10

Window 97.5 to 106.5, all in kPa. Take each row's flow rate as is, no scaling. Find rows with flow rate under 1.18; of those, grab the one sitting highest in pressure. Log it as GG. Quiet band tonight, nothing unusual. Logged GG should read 106 kPa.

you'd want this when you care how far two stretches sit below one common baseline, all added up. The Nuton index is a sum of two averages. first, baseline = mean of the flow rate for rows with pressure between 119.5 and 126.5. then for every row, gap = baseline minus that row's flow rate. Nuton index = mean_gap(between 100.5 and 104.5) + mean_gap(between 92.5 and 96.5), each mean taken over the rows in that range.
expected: 1.4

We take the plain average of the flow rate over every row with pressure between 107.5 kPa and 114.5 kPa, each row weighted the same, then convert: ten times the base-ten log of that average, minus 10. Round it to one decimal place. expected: -10.0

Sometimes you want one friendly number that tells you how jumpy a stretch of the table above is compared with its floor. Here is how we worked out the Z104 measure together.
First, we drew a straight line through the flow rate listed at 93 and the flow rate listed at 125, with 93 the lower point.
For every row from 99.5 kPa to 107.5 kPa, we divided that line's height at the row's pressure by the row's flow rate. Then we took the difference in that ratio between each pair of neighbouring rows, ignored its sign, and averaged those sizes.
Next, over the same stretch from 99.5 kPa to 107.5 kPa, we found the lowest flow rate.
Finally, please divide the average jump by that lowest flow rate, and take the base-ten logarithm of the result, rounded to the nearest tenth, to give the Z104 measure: -1.0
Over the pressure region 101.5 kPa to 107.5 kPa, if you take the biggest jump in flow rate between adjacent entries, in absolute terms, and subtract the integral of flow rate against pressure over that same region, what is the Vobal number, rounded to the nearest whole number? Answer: -4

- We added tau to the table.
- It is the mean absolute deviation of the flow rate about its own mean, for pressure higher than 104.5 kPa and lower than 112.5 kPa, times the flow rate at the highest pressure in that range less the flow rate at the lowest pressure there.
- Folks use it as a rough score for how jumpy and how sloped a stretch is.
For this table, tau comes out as 0.032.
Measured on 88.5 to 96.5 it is -0.014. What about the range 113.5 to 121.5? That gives 0.003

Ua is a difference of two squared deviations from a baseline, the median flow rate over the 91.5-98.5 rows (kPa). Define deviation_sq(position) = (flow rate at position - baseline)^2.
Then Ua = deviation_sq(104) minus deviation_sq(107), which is -0.11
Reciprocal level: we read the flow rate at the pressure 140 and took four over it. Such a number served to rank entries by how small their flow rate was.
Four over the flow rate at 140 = 3.7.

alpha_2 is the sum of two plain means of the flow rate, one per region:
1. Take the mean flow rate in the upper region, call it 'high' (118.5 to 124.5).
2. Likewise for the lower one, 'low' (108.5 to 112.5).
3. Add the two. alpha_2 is 2.2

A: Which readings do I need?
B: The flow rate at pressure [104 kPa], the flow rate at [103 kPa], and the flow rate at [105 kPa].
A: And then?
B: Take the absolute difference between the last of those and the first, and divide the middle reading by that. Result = 13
